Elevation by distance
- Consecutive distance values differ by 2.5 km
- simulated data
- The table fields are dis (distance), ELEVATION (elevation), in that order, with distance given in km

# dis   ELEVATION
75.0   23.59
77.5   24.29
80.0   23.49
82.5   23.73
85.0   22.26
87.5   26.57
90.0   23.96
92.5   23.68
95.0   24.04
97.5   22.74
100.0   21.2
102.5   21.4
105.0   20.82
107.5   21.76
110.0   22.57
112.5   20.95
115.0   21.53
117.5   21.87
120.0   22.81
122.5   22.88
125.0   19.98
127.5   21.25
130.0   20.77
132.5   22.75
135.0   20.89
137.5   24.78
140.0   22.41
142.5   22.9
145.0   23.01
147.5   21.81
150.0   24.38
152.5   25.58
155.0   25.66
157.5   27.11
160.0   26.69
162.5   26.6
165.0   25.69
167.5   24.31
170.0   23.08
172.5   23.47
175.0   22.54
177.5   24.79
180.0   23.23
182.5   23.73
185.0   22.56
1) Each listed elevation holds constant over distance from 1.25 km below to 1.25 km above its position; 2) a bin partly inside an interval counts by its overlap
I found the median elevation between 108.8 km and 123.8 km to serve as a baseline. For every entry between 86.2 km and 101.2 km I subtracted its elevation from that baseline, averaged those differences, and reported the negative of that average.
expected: 1.5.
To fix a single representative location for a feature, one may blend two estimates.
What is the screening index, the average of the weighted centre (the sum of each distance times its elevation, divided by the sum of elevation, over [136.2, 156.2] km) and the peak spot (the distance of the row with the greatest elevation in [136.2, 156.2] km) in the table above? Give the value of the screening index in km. 150.7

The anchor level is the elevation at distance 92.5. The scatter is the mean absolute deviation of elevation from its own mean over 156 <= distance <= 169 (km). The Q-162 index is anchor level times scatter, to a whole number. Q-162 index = 20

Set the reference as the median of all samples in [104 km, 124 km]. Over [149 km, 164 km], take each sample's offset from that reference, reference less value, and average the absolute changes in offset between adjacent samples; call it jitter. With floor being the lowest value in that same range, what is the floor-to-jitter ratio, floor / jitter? 38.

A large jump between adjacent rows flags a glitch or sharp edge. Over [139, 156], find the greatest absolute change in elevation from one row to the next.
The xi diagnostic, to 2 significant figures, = 2.6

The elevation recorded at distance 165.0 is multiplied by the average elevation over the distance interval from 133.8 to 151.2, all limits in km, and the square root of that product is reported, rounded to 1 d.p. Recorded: 24.2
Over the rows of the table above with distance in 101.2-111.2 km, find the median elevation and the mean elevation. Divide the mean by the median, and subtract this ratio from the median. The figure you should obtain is 20.6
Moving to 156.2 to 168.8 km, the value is 25.6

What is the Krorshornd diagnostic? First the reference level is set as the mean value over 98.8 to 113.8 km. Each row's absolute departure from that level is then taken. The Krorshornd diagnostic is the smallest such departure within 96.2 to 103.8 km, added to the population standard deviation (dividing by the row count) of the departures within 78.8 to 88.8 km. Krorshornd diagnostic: 1.6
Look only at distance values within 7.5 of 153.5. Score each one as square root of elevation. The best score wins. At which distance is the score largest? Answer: 157.5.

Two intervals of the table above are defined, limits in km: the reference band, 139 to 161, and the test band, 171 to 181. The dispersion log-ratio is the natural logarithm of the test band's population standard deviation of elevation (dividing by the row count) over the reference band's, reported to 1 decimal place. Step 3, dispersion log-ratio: -0.8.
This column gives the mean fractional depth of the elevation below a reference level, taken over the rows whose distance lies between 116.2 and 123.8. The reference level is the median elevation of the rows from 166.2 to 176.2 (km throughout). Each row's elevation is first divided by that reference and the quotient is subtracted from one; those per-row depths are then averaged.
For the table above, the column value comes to 0.03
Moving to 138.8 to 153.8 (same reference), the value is 0.00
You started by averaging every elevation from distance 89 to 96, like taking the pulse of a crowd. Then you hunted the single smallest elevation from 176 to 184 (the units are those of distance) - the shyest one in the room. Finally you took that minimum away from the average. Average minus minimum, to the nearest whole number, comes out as 1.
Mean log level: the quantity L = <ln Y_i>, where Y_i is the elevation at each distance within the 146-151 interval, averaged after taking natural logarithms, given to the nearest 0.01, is 3.14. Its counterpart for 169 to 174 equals 3.15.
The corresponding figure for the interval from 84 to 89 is 3.19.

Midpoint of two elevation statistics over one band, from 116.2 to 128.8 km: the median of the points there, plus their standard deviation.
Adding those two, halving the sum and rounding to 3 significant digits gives 11.5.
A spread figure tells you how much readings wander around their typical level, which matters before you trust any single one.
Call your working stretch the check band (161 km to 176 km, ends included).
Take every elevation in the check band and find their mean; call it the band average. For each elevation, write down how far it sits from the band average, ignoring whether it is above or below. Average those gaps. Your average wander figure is 1.25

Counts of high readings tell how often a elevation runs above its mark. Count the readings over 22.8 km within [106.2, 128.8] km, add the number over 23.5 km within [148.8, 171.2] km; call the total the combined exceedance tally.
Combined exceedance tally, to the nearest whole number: 10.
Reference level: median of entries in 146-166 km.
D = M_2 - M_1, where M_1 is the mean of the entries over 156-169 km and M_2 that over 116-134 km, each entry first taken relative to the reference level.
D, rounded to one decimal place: -4.3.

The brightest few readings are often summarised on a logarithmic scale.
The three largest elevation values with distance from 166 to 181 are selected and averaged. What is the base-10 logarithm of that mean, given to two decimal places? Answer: 1.38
